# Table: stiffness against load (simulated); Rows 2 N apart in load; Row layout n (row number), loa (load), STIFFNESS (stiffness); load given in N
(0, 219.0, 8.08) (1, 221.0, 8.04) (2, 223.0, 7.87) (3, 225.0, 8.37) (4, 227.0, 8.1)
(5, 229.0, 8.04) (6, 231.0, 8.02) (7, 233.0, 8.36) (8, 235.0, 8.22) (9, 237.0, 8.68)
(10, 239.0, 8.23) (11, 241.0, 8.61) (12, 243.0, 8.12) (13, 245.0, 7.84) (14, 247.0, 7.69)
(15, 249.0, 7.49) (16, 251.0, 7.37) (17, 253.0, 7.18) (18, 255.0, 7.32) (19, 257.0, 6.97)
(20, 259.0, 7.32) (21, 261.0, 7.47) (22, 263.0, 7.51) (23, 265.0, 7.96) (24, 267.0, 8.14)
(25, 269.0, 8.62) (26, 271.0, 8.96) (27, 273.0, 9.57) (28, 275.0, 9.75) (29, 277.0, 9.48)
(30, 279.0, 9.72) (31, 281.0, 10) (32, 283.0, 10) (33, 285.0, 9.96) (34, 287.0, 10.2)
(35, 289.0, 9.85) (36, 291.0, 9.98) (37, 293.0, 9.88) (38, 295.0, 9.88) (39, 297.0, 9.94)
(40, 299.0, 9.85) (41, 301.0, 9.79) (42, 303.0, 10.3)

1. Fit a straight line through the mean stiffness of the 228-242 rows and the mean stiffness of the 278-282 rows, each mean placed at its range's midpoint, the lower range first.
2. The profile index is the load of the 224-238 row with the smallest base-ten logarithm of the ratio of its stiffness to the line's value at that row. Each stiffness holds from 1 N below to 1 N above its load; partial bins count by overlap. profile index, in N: 231.0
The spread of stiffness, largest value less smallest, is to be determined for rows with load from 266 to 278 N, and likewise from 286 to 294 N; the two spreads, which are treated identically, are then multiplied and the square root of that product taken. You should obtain 0.75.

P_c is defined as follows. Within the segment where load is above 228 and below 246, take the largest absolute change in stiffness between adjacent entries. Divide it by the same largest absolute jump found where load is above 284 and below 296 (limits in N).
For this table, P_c 1.4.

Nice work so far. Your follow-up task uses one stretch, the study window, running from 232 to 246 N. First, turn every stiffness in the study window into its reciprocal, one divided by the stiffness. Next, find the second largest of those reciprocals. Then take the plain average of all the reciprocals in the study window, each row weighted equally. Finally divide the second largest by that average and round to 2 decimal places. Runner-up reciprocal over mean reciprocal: 1.02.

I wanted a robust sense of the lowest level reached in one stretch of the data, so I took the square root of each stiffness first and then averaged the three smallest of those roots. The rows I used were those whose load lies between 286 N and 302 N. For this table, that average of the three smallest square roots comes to 3.14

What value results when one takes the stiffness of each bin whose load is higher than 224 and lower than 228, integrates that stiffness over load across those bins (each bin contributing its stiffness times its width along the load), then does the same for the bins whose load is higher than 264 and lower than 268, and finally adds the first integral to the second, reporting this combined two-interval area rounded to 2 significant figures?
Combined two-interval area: 65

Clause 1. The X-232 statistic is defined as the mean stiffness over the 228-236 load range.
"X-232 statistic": 8.16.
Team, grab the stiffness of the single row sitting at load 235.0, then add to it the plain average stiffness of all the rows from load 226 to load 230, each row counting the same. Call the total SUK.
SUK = 16.3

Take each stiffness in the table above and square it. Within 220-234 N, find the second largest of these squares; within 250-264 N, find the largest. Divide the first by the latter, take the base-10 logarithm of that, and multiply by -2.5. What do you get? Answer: -0.2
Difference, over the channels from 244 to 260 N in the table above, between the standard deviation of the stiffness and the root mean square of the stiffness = -7.1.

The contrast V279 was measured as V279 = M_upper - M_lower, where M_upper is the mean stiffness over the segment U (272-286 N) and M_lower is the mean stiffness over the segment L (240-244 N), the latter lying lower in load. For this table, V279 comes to 1.4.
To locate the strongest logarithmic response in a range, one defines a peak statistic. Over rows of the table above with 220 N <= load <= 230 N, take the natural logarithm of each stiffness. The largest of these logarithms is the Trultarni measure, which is 2.12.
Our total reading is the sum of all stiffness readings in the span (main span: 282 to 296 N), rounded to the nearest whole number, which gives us 70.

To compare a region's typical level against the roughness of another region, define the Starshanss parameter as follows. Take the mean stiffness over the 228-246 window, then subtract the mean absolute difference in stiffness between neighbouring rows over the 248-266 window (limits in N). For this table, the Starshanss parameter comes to 8.01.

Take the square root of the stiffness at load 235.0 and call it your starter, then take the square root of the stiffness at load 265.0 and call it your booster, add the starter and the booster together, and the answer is 5.7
